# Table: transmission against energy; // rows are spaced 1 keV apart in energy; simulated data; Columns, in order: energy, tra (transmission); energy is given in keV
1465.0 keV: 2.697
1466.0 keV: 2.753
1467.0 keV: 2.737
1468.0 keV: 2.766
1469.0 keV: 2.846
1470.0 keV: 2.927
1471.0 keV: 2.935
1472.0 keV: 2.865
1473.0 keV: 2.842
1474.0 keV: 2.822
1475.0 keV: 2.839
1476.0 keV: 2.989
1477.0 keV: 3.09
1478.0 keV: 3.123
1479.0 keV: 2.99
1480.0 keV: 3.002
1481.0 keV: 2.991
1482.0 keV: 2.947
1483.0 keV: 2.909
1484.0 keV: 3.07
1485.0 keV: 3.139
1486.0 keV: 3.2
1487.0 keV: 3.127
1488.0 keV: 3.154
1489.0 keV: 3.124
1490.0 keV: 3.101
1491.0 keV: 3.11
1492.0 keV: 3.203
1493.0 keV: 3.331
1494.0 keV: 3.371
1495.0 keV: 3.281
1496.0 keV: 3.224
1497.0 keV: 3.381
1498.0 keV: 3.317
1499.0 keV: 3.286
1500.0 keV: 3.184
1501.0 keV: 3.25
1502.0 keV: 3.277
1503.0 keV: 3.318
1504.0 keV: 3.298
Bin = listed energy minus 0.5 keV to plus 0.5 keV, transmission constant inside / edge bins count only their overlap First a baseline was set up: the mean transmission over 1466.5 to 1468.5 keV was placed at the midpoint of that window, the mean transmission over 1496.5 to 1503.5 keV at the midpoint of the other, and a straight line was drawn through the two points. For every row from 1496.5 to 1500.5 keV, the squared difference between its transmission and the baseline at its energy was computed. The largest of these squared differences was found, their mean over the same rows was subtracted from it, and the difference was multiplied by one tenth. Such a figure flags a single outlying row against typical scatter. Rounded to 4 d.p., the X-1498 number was 0.0012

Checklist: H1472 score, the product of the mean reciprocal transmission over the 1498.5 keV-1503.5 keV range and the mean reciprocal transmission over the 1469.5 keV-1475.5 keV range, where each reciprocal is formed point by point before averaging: 0.1068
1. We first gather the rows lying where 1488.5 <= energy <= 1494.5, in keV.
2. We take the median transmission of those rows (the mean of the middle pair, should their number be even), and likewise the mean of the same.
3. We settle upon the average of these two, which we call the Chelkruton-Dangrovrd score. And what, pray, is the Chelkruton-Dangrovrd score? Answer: 3.2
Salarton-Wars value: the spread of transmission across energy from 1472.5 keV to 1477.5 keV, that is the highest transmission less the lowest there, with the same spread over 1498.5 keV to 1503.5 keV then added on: 0.402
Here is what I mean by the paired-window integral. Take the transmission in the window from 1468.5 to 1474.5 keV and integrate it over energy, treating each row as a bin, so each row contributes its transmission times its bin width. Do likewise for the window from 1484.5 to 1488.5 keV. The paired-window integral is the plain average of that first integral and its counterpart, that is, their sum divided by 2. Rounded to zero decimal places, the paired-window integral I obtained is 15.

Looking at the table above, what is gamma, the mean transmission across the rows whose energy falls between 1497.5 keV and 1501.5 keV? 3.26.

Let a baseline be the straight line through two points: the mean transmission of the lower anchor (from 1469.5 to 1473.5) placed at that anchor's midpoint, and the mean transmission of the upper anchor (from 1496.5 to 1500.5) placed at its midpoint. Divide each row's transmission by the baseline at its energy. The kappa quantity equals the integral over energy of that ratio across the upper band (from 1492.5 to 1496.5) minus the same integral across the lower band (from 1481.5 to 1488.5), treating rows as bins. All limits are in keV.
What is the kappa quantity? -2.9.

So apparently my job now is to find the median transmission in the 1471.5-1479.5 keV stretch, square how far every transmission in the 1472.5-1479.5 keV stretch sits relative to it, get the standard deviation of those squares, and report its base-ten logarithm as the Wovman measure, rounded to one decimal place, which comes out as -1.9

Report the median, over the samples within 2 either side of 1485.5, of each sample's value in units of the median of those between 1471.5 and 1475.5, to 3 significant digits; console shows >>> 1.10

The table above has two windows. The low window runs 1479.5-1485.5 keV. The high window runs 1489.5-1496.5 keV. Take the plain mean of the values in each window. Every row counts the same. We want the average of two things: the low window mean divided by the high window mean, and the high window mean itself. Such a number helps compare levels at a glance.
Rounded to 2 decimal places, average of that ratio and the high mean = 2.08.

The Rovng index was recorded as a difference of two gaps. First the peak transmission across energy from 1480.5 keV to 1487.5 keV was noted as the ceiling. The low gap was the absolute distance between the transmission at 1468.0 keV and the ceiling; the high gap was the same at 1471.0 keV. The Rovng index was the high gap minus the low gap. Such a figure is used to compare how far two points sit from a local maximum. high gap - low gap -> -0.17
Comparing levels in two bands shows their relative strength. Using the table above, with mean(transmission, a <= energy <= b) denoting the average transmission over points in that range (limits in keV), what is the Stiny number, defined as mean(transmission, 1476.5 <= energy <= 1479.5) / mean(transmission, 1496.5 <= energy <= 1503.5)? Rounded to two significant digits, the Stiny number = 0.93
